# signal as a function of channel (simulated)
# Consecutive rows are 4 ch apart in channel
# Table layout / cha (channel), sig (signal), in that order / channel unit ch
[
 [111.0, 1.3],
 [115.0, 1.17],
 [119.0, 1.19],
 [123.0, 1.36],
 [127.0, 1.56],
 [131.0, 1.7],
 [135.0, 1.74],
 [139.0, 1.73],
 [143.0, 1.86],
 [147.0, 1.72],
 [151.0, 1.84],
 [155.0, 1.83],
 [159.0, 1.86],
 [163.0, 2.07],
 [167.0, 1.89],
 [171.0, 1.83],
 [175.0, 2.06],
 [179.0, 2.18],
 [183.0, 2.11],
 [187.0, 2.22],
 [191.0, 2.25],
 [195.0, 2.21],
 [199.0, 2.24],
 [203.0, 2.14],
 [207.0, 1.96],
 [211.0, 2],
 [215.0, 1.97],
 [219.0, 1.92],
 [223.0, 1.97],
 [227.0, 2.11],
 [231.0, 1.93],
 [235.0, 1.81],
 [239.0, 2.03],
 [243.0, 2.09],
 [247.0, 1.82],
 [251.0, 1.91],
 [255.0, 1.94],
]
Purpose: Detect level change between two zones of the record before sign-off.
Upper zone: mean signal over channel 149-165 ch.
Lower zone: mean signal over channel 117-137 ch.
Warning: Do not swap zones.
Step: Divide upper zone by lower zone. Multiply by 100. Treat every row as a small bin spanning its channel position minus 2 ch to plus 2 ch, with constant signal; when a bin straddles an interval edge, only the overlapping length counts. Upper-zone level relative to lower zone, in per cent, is 126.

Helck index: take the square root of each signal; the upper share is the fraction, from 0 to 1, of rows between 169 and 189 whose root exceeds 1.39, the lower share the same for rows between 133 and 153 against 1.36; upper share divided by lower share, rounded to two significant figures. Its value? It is 4.0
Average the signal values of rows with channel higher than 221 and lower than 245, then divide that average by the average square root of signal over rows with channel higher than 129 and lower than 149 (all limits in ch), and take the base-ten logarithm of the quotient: 0.18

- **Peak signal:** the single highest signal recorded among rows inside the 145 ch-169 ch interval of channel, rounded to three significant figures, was 2.07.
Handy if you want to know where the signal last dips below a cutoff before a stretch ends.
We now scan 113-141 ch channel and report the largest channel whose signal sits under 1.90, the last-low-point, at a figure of 139.0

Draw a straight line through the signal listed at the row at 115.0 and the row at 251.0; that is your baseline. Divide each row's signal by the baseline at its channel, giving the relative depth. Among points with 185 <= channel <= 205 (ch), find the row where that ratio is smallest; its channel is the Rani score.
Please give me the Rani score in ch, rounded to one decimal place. 203.0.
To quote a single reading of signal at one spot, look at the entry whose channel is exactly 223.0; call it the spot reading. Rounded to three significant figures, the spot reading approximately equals 1.97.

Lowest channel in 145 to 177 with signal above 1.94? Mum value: 163.0 ch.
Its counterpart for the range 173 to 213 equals 175.0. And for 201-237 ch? 203.0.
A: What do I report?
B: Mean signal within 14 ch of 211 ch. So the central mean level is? 2.029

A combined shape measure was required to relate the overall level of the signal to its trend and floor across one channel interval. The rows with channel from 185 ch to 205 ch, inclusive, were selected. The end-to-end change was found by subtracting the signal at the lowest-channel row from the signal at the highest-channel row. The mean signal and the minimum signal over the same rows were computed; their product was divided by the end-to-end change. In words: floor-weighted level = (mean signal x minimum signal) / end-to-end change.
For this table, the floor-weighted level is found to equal -59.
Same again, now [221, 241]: 59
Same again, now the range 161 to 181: 33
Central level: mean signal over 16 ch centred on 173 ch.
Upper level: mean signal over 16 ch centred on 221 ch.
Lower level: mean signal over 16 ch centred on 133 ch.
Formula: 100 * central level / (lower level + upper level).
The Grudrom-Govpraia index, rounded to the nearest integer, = 54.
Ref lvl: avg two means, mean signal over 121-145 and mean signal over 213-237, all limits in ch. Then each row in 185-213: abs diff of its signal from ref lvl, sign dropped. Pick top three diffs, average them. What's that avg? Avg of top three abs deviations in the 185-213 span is 0.43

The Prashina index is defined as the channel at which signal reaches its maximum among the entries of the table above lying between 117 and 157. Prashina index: 143.0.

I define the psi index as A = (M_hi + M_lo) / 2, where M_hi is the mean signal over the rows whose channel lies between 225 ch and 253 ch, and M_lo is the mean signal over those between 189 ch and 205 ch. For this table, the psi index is 2.08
